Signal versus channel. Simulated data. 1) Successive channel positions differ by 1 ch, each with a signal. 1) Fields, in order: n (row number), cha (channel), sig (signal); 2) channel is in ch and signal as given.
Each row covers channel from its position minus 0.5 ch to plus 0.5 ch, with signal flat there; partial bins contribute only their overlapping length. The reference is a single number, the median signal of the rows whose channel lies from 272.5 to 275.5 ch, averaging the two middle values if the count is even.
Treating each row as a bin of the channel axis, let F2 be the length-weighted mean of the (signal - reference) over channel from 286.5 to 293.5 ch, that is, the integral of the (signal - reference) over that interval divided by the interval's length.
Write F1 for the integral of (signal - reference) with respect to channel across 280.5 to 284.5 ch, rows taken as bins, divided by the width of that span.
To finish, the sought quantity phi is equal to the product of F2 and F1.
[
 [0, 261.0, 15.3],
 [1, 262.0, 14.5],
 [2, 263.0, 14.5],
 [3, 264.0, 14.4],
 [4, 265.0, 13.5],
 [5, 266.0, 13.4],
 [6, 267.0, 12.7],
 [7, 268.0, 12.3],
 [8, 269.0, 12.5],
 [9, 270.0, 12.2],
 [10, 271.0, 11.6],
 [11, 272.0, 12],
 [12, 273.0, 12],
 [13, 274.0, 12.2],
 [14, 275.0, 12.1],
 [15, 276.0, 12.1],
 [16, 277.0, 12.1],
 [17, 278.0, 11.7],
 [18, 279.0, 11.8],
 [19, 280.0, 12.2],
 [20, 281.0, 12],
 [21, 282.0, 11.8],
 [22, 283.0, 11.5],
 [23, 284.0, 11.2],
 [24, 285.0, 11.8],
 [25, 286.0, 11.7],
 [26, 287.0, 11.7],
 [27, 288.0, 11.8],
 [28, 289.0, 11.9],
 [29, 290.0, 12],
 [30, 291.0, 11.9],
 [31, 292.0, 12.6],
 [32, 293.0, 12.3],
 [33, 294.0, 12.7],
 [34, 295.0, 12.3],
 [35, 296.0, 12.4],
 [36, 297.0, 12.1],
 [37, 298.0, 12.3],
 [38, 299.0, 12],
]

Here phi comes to 0.034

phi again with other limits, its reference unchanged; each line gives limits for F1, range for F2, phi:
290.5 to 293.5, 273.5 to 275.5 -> 0.008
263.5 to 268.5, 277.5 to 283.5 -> -0.309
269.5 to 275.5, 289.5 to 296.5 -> -0.018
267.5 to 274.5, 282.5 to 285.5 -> -0.009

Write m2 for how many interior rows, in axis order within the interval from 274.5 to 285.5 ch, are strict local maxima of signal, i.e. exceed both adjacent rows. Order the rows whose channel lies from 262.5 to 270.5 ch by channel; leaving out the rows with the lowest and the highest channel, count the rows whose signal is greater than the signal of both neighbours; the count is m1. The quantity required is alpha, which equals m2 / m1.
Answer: 1.0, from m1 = 1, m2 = 1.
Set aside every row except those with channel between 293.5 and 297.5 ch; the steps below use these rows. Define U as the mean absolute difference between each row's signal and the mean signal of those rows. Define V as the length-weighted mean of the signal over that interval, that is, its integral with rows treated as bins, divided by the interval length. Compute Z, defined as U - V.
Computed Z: -12.2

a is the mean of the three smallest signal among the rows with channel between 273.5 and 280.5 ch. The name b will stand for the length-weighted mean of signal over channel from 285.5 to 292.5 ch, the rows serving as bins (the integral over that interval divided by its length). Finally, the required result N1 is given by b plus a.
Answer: 23.8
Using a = 11.9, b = 11.9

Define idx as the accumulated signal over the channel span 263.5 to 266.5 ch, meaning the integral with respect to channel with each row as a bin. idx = 41.3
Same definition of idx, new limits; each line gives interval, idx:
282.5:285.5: 34.5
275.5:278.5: 35.9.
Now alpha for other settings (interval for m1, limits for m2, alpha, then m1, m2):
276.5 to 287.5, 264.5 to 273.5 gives 0.5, 2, 1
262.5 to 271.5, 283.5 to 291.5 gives 2.0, 1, 2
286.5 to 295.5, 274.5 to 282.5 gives 0.3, 3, 1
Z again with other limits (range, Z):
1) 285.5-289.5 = -11.7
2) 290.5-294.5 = -12.1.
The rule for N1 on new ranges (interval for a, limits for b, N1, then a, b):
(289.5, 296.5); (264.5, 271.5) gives 24.7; 12.1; 12.6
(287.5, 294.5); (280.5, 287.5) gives 23.5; 11.9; 11.7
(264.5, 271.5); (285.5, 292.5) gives 24.0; 12.0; 11.9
